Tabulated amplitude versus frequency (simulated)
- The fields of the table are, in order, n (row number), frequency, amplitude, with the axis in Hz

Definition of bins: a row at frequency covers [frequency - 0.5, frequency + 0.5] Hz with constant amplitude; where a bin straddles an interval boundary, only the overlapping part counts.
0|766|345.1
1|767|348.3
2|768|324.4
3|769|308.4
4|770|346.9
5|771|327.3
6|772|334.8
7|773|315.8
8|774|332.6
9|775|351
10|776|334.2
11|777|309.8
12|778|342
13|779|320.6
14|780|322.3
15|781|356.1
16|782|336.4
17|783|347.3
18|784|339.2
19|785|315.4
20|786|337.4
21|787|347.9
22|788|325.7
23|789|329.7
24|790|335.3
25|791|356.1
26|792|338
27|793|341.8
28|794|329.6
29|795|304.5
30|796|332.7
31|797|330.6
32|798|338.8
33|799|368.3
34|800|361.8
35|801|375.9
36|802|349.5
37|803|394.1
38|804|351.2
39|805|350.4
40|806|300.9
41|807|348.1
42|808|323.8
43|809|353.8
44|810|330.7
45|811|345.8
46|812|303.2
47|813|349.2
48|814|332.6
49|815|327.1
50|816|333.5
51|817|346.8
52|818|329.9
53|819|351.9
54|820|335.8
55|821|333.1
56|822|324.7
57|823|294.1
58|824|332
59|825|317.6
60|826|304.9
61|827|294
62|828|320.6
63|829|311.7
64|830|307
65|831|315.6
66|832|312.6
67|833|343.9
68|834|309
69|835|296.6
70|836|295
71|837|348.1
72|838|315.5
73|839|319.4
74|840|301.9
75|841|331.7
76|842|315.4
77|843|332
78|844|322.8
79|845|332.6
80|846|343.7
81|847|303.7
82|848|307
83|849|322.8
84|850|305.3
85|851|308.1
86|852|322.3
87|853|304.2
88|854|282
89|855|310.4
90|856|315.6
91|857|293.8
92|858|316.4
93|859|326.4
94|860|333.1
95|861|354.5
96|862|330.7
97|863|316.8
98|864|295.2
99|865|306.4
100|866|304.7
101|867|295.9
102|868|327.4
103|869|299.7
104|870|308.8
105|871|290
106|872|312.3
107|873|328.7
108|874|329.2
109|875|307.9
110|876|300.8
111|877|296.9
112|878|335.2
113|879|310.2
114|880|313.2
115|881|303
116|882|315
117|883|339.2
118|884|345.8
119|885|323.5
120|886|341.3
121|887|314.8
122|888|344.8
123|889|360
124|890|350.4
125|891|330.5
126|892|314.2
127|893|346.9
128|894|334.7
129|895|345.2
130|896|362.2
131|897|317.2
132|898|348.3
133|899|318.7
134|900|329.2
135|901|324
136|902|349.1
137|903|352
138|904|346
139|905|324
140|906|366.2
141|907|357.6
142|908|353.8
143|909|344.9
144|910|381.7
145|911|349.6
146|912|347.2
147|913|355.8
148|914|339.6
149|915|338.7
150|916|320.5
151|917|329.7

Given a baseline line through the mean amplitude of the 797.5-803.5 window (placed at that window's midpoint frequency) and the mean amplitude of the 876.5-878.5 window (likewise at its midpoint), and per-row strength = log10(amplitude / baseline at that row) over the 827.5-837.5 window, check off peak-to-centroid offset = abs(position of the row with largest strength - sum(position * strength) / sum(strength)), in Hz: 4.8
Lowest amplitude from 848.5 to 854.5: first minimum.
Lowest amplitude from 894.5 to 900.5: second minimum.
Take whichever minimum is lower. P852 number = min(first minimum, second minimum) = 282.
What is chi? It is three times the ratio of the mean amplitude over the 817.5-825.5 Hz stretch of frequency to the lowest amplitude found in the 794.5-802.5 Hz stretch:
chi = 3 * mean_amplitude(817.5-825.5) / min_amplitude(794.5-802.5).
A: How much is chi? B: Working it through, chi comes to 3.23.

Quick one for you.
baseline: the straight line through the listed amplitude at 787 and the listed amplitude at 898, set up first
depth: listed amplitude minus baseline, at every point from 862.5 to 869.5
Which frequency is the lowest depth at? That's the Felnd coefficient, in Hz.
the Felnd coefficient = 864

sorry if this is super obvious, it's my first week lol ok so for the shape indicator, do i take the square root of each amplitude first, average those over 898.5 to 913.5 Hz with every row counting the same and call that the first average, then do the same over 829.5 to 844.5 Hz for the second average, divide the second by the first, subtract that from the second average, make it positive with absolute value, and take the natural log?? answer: 2.83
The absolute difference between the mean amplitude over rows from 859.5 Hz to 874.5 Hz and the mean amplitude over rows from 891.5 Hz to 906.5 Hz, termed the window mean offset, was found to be 23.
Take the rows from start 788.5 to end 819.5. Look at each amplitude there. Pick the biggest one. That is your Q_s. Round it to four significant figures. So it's 394.1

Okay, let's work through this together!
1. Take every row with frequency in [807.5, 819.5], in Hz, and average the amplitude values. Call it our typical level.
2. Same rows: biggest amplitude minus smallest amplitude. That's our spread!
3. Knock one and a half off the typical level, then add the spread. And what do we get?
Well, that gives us 385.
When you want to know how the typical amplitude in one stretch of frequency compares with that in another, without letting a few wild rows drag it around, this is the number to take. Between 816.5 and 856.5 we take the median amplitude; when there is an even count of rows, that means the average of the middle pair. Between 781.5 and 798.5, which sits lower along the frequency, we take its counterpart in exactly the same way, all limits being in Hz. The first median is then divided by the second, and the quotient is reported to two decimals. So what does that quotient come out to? 0.94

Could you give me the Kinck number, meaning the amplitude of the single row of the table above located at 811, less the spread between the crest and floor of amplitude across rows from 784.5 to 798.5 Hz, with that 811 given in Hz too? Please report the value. 294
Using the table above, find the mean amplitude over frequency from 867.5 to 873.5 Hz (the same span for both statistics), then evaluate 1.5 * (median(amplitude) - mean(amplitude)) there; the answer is -1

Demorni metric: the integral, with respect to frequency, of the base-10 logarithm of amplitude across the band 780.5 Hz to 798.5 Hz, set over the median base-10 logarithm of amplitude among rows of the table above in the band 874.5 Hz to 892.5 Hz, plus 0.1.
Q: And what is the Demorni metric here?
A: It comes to 18.3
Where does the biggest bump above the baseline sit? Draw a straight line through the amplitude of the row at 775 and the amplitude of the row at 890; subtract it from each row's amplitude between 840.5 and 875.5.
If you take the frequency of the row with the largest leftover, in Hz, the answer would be 861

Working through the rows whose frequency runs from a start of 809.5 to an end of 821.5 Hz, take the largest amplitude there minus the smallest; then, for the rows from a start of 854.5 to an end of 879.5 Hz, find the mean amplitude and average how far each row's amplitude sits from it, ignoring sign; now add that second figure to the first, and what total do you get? 62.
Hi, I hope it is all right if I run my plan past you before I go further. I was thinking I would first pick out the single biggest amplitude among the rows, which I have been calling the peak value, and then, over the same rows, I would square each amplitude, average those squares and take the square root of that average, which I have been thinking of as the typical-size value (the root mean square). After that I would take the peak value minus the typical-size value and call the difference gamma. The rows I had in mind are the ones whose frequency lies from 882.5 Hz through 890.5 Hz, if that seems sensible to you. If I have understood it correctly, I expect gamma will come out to 19.8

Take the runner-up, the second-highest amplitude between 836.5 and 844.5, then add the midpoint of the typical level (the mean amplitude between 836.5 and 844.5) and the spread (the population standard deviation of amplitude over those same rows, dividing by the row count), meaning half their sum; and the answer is 500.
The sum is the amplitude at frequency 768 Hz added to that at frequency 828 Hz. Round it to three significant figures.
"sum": 645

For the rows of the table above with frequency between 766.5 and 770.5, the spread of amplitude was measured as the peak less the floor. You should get 39.9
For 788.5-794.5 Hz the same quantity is 26.5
